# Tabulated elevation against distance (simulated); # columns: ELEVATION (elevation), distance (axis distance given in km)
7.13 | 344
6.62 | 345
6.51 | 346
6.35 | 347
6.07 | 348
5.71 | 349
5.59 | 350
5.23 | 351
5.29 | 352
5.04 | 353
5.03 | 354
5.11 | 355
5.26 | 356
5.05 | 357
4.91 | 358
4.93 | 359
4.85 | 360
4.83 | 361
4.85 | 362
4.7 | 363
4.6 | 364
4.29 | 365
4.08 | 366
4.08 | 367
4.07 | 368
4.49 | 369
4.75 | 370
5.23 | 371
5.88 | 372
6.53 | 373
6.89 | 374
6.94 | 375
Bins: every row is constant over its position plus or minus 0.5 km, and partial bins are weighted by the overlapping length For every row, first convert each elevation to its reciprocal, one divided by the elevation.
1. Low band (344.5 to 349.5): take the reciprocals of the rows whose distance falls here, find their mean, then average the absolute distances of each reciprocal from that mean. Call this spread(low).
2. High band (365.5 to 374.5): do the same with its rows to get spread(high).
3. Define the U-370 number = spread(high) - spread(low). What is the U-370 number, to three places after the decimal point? 0.026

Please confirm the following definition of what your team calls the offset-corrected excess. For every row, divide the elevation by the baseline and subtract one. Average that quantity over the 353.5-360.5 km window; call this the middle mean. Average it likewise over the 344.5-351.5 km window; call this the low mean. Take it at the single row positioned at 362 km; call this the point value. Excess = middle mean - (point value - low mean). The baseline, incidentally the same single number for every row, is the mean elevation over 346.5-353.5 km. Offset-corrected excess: 0.10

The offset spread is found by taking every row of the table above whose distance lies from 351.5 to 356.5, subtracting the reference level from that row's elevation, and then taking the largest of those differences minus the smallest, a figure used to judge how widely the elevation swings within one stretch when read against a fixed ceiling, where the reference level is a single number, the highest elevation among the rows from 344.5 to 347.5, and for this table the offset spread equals 0.26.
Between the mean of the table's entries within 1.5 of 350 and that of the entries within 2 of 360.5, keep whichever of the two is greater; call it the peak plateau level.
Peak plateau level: 5.51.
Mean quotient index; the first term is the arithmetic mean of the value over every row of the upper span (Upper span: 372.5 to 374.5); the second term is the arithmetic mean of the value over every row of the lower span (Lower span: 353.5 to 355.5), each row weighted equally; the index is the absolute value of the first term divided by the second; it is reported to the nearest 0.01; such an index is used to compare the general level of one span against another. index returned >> 1.32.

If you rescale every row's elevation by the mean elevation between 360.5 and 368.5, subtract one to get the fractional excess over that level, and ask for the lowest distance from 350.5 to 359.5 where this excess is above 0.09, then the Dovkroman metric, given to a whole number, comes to 351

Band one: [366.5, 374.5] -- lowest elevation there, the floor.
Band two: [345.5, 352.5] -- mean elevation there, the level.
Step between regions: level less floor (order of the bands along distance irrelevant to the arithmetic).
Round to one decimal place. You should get 1.8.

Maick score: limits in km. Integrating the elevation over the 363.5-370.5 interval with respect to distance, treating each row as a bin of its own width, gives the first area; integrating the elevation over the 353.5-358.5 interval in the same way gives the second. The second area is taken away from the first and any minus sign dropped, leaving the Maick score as 5.0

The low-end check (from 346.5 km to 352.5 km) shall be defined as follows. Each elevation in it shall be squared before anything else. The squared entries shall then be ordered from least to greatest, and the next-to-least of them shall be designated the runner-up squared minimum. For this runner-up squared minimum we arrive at 28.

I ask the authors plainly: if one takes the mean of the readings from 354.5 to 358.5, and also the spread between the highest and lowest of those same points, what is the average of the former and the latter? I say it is 2.72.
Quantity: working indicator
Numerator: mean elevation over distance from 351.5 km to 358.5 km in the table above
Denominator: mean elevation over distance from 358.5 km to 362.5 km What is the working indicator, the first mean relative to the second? 1.05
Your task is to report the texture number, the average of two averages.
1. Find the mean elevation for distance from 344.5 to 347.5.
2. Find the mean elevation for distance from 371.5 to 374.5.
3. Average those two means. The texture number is 6.46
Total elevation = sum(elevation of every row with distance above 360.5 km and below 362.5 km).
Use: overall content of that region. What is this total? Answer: 9.7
